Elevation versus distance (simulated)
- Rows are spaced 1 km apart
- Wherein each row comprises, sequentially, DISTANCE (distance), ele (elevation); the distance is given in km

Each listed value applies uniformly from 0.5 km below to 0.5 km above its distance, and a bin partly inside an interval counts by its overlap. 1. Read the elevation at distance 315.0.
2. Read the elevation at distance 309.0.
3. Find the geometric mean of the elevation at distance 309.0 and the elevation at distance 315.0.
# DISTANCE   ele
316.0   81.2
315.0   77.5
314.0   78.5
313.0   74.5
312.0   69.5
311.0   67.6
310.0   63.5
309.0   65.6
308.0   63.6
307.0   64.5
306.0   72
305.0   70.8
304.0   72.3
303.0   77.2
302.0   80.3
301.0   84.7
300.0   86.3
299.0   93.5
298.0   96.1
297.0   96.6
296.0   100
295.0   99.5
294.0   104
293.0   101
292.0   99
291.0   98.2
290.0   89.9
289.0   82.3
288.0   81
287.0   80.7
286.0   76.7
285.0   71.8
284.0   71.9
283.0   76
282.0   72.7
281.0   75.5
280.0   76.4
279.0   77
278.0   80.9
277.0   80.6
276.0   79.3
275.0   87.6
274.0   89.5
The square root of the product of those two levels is 71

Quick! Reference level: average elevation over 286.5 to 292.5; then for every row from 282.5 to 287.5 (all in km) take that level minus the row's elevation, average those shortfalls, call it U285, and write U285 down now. 13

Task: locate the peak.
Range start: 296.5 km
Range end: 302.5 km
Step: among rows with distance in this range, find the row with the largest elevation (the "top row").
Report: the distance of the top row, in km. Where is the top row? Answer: 297.0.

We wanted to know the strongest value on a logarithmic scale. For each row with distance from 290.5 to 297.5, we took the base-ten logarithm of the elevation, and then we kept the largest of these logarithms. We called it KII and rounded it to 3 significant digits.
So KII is 2.02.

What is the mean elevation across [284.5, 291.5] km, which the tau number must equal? 83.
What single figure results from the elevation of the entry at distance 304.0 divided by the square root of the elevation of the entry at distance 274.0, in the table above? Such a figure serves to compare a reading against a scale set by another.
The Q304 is 7.6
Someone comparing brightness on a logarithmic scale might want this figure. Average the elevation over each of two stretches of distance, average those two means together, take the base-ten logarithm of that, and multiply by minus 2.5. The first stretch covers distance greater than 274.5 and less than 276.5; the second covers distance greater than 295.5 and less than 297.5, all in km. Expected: -4.90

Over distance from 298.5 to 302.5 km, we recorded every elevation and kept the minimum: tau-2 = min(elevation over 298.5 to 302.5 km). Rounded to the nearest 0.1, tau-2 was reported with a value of 80.3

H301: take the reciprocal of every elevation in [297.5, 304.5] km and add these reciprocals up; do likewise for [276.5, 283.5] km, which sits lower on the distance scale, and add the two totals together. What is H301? 0.175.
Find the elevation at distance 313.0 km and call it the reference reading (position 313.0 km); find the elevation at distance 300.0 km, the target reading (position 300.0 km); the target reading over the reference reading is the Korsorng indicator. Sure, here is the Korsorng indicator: 1.16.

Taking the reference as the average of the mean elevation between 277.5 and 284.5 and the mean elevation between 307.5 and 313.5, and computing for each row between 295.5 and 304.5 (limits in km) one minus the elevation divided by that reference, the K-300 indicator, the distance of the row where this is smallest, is 296.0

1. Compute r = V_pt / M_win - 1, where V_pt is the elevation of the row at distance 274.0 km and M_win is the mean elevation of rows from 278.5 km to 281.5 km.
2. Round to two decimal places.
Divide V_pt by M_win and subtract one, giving 0.17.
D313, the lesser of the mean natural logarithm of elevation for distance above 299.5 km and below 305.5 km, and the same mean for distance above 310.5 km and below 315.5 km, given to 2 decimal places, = 4.30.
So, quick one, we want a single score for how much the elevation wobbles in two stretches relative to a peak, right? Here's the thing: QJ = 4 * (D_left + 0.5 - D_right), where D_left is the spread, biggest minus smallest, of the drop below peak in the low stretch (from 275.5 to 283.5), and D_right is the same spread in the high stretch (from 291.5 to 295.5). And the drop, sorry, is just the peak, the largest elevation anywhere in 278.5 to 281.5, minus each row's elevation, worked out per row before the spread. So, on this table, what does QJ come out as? 15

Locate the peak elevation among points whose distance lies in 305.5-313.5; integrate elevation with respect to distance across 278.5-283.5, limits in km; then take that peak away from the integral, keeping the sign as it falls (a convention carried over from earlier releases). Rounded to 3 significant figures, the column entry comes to 303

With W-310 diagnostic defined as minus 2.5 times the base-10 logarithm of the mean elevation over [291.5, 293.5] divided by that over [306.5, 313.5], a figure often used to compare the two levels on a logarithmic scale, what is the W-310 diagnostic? -0.44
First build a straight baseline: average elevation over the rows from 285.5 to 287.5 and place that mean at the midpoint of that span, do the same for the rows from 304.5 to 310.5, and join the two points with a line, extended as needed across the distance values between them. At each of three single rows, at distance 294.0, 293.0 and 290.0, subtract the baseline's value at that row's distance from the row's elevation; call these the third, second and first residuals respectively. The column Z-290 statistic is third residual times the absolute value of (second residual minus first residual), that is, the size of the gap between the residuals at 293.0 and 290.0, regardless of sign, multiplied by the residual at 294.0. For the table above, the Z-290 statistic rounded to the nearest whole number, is 379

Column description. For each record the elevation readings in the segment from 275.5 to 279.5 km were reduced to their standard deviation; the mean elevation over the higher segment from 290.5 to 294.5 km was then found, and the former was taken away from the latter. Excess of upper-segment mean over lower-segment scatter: 99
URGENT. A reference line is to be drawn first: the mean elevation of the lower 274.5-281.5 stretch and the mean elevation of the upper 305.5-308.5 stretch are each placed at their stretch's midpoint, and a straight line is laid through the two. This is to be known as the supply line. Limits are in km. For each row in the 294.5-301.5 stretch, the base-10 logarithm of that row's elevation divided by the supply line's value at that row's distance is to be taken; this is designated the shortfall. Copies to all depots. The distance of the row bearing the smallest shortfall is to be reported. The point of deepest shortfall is 301.0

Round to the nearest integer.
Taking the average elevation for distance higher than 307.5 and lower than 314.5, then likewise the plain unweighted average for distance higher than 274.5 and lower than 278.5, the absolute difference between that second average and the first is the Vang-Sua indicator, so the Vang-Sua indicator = 13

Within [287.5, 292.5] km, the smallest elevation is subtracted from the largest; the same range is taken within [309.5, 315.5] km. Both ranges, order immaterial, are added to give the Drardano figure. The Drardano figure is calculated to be 33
